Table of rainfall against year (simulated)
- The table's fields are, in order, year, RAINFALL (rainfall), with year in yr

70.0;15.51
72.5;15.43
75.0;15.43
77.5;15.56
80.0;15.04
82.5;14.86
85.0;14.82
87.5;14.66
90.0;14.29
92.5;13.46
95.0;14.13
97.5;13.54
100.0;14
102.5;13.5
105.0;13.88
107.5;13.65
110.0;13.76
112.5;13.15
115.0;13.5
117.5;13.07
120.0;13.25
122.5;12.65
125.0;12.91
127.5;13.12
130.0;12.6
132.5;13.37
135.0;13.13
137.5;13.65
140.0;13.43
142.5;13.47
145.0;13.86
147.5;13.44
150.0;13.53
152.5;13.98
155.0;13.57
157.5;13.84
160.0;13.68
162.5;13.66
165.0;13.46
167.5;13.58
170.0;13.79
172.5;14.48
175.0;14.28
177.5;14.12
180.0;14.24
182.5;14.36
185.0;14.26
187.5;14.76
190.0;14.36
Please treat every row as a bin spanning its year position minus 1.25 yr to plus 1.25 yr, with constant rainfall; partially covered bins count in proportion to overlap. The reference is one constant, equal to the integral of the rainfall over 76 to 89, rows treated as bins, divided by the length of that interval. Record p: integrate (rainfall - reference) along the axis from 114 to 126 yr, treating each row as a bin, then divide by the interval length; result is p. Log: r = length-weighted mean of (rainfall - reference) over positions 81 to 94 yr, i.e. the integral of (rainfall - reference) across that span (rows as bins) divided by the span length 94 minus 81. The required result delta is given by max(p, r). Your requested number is -0.56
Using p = -1.9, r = -0.56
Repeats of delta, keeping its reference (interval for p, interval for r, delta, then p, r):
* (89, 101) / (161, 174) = -1.11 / -1.1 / -1.18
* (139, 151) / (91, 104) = -1.24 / -1.4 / -1.24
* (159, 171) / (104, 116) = -1.35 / -1.4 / -1.40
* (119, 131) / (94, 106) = -1.18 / -2.1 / -1.18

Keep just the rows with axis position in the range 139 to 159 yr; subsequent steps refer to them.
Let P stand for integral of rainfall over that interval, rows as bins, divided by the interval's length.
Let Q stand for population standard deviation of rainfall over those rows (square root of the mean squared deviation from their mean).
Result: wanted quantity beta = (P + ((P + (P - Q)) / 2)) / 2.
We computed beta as 13.6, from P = 13.6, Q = 0.20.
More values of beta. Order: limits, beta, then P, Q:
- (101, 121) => 13.4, 13.5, 0.27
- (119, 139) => 13.0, 13.1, 0.33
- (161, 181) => 13.9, 13.9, 0.35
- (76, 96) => 14.5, 14.6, 0.60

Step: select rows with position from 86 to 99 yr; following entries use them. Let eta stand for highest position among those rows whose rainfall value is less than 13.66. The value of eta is 97.5 yr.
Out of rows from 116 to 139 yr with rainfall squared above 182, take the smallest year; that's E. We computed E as 137.5 yr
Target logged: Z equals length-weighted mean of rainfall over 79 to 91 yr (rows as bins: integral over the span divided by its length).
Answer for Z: 14.7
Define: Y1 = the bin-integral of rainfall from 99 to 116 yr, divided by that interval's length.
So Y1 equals 13.6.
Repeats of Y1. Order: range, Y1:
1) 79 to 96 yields 14.5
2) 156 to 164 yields 13.7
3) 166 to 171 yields 13.7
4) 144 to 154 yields 13.7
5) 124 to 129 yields 13.0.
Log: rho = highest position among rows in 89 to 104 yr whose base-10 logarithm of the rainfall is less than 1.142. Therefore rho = 102.5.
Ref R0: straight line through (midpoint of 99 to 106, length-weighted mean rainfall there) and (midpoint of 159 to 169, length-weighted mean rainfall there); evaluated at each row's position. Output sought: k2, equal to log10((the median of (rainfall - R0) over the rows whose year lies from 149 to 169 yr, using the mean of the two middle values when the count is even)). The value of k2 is -1.6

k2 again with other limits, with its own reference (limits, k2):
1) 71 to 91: 0.0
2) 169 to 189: -0.1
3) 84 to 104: -0.6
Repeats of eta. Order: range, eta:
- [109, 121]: 120.0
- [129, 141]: 140.0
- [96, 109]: 107.5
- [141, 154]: 150.0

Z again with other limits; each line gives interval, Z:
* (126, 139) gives 13.2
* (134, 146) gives 13.5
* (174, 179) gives 14.2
